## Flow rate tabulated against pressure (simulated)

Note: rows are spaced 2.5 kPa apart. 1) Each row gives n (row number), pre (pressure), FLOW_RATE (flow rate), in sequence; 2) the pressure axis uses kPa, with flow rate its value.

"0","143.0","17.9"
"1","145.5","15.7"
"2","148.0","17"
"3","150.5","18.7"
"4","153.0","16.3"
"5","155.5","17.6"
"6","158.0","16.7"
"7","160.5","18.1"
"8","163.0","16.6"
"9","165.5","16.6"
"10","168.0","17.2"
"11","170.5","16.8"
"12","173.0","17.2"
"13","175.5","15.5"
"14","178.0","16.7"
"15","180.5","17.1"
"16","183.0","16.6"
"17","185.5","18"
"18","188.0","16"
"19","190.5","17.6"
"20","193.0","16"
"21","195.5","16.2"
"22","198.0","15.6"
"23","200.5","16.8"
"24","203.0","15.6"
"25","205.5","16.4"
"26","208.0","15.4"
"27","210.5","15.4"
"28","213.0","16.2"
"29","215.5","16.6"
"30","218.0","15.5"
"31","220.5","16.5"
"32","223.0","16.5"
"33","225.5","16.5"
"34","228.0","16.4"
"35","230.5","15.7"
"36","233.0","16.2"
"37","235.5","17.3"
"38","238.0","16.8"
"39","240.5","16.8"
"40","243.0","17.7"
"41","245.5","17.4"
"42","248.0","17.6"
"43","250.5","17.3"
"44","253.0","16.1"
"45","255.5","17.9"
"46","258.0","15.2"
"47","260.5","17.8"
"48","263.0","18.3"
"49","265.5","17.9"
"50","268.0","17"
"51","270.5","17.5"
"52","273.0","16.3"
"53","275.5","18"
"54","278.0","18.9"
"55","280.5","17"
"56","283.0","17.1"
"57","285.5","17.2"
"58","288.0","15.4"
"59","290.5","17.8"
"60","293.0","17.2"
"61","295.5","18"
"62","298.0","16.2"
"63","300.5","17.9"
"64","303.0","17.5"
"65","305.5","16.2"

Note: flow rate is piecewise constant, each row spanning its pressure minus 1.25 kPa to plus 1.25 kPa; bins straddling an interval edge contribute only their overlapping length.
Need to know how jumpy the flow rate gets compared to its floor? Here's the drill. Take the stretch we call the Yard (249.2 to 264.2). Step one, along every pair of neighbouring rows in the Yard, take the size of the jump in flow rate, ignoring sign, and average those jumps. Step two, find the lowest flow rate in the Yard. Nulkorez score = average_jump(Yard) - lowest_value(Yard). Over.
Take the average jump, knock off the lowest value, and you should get -13.4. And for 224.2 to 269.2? -14.3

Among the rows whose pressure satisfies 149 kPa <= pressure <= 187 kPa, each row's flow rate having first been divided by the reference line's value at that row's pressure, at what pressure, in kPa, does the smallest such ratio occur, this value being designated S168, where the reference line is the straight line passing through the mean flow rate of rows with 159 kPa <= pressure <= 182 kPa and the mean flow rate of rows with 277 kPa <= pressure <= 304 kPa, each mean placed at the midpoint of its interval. 175.5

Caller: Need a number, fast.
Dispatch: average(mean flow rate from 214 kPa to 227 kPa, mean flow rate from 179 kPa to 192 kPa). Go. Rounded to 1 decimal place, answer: 16.7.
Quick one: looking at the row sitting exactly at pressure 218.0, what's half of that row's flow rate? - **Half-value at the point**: 7.75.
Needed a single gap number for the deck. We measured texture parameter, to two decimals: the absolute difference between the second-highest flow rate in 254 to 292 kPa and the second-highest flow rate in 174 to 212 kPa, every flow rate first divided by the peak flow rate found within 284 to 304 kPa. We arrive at 0.04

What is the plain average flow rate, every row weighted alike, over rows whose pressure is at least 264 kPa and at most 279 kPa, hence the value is 17.6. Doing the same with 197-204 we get 16.0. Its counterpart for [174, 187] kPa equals 16.8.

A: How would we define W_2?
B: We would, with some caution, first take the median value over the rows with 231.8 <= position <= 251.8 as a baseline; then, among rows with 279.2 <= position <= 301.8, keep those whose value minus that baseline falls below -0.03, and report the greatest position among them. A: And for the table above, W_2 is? 298.0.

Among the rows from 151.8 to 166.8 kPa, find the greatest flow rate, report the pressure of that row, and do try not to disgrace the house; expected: 160.5 kPa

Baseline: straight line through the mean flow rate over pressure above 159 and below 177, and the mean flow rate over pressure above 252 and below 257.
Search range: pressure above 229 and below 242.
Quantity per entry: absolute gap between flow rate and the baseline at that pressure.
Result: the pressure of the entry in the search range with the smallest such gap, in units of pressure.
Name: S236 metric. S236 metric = 238.0 kPa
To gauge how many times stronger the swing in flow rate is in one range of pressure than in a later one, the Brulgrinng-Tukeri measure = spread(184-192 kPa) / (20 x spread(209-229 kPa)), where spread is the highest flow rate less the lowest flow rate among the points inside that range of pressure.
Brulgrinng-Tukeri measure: 0.08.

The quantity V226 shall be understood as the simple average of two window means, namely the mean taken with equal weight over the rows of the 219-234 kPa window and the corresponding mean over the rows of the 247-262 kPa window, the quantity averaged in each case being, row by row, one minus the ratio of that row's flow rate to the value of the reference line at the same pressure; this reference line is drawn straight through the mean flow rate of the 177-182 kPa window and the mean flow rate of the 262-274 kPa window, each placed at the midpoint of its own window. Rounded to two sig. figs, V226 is 0.035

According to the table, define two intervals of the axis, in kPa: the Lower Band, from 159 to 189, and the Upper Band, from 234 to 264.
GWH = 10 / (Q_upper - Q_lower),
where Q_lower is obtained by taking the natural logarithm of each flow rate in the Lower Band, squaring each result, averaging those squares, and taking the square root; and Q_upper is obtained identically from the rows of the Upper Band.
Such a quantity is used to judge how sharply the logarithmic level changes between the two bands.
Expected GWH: 543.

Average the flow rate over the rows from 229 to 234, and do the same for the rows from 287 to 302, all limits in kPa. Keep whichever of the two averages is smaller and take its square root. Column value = 3.99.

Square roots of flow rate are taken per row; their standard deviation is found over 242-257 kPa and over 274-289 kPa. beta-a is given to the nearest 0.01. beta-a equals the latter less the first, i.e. 0.06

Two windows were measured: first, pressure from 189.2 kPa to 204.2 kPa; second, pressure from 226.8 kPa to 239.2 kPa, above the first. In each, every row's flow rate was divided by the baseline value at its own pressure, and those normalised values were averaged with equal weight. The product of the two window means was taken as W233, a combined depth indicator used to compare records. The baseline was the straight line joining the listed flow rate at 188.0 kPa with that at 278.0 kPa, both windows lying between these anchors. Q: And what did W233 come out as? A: 0.946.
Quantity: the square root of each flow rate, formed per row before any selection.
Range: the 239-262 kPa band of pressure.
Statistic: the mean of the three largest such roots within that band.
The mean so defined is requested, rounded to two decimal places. 4.22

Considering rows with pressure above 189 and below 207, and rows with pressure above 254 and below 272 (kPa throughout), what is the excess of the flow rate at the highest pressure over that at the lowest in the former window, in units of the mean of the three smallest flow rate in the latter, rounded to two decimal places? -0.07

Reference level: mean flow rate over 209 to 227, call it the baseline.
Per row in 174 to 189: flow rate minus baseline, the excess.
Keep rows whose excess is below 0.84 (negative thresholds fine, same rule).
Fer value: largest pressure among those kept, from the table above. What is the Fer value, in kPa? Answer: 188.0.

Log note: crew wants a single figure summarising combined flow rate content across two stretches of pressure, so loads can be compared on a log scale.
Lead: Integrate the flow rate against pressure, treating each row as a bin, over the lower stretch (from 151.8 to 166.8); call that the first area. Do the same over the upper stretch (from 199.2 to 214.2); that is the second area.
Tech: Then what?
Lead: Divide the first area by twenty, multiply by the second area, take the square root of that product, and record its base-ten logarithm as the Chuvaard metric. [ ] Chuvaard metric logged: 1.74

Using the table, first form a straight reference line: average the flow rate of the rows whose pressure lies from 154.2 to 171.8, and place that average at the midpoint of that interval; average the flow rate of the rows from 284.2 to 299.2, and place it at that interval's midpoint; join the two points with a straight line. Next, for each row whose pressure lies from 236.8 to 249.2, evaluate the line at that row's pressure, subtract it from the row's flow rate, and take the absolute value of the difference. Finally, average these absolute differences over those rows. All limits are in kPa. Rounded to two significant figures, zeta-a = 0.42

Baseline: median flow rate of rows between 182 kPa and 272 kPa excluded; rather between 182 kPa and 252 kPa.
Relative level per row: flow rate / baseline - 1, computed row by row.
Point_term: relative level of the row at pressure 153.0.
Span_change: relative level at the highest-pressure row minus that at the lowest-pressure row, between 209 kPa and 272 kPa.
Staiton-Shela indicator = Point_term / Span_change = 0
